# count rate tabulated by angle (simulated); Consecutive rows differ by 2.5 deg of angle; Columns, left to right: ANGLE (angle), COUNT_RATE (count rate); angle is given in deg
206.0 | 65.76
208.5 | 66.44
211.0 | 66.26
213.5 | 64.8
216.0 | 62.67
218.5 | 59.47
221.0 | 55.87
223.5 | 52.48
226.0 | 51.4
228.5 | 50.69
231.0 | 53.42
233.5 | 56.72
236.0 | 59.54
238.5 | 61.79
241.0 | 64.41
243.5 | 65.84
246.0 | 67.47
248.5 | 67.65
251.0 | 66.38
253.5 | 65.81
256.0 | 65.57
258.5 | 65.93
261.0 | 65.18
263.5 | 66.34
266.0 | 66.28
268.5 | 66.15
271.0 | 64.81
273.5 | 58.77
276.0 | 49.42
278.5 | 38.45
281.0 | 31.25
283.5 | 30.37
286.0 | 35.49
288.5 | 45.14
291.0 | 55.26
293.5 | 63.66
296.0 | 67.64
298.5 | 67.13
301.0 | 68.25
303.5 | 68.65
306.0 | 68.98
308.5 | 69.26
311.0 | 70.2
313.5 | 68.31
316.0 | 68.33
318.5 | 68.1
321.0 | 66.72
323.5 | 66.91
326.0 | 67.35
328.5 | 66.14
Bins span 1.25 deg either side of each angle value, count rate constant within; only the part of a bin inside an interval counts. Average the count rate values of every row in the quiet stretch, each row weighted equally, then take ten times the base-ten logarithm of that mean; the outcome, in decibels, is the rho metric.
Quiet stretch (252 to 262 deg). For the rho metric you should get 18.2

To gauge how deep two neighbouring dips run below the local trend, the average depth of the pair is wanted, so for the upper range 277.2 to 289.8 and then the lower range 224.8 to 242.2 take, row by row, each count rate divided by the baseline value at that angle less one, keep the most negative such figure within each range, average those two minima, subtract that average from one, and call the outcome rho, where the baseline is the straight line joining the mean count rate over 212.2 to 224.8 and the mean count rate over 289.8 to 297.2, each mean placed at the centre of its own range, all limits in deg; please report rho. 1.33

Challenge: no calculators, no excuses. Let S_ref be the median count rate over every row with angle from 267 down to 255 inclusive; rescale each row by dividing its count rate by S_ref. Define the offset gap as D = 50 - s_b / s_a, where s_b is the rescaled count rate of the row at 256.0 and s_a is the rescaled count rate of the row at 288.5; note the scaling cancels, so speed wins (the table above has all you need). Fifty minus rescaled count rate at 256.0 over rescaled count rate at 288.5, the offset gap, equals 48.5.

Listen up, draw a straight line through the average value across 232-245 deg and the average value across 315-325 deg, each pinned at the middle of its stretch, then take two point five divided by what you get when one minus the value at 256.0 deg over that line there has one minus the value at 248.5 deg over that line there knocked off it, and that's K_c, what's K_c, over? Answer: 59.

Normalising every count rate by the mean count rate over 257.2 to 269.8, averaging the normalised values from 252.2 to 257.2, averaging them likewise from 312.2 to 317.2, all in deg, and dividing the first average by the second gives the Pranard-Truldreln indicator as 0.96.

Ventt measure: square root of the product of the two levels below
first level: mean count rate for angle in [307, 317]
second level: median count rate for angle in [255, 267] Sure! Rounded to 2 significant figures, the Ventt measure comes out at 67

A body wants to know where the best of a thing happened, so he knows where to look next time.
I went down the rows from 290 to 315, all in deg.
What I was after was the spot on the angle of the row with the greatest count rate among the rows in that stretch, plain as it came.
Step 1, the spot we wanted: 311.0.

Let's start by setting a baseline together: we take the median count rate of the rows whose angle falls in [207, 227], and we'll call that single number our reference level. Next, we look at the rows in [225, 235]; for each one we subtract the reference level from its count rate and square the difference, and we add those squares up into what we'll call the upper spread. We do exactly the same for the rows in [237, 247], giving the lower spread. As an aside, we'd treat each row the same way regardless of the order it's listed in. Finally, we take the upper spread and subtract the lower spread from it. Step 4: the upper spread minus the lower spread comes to 203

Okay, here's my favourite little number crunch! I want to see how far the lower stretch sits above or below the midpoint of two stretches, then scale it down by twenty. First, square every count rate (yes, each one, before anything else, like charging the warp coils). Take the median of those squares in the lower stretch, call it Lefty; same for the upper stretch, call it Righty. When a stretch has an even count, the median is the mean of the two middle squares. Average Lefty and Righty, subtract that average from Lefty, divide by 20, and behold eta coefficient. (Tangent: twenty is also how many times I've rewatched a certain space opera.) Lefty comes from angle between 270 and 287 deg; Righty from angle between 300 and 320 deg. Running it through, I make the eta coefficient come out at -80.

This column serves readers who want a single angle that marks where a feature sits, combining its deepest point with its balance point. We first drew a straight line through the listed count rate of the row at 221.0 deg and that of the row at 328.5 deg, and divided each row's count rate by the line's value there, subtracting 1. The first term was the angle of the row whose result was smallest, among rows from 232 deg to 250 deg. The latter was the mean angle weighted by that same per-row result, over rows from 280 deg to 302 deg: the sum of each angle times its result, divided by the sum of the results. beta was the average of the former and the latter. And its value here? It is 258.1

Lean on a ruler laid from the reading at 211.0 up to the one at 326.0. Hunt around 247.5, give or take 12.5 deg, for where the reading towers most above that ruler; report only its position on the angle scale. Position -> 248.5 deg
